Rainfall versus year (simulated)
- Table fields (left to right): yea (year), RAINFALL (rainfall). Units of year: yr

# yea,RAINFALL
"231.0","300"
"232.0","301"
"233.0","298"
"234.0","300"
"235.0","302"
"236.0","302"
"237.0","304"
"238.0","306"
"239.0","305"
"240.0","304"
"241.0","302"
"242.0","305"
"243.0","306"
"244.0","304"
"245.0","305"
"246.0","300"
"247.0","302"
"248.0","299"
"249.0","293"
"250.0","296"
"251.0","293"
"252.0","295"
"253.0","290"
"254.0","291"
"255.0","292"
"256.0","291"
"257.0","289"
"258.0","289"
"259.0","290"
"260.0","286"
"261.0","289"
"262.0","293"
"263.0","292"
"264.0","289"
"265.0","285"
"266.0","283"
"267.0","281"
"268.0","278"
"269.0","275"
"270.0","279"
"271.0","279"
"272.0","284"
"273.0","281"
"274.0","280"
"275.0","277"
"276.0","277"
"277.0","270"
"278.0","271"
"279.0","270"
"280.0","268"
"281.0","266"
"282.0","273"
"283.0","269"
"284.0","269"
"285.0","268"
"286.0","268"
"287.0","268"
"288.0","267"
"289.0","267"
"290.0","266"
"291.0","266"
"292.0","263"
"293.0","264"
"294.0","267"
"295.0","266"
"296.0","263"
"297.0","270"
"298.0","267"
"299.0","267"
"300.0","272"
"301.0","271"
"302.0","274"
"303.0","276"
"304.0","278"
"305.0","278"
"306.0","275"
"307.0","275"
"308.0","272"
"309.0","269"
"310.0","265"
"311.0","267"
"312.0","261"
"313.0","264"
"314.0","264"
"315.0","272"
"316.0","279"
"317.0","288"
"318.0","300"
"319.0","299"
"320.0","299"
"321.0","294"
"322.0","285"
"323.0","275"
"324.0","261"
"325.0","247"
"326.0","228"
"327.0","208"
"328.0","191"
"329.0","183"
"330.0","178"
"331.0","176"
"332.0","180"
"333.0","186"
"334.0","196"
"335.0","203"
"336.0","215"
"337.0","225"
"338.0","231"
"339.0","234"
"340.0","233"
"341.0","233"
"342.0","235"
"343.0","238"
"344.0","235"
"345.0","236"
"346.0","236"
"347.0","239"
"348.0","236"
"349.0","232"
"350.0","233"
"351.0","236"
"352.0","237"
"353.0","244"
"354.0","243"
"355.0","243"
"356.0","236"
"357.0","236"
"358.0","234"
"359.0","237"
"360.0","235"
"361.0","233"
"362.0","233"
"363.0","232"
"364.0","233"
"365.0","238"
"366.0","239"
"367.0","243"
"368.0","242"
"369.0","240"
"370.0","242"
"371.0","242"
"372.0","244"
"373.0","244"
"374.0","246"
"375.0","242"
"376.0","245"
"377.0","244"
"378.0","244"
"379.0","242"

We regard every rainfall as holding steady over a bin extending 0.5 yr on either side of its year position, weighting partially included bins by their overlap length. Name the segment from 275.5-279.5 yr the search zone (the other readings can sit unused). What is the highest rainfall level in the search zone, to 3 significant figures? 277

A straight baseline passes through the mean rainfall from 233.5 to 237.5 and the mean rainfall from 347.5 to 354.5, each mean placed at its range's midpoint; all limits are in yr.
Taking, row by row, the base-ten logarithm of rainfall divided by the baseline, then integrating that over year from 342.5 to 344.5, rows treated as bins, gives -0.02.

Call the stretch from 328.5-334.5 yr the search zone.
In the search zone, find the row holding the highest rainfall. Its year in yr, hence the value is 334.0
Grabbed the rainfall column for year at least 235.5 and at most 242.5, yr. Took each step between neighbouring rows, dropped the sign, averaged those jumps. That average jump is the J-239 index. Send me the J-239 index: 1.8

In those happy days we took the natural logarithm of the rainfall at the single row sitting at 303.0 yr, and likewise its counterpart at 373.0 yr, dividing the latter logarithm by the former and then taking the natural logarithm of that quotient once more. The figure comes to -0.022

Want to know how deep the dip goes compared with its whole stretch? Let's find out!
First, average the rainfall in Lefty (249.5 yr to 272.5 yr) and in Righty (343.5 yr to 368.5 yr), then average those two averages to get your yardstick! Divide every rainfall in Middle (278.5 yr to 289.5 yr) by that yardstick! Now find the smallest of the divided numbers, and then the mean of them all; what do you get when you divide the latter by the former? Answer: 1.01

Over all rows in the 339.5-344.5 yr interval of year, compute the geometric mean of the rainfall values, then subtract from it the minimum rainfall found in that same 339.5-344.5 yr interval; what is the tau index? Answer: 1.8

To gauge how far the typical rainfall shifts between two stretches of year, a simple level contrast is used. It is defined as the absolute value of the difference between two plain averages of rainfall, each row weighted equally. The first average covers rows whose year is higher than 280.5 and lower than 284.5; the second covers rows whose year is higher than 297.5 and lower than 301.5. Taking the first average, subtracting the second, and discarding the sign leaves 0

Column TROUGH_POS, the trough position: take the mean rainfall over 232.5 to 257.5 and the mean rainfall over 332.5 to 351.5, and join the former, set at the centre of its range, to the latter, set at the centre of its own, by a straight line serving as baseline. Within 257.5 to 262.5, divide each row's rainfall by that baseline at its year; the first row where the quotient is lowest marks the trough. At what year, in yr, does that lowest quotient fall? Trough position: 260.0 yr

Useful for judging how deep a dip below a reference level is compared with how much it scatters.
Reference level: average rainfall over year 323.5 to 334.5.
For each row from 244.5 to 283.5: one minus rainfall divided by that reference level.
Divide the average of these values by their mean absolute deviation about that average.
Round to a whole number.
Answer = -10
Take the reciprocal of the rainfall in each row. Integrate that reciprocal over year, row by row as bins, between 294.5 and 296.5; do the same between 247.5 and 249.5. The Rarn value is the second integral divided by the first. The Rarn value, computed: 0.894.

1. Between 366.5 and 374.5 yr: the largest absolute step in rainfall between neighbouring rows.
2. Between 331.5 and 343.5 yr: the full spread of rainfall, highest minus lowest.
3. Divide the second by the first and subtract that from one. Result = -28.0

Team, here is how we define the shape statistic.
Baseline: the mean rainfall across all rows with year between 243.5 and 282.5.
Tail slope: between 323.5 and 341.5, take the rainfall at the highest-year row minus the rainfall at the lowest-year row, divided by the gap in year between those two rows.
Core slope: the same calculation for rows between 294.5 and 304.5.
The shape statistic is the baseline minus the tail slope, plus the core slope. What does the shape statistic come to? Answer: 289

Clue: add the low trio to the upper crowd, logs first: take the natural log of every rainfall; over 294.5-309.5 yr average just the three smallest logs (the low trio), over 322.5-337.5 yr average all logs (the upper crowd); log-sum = 10.9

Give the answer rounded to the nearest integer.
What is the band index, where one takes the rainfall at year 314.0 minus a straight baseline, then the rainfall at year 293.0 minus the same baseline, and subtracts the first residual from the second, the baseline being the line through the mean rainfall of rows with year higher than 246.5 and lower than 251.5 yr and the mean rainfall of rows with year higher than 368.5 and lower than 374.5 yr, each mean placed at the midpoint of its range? -9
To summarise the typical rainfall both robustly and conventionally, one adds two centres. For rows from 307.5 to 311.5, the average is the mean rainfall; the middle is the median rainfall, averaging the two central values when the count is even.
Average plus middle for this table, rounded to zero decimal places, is 536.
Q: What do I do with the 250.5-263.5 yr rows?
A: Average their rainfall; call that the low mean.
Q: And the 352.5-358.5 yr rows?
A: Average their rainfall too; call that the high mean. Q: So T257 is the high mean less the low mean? -51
